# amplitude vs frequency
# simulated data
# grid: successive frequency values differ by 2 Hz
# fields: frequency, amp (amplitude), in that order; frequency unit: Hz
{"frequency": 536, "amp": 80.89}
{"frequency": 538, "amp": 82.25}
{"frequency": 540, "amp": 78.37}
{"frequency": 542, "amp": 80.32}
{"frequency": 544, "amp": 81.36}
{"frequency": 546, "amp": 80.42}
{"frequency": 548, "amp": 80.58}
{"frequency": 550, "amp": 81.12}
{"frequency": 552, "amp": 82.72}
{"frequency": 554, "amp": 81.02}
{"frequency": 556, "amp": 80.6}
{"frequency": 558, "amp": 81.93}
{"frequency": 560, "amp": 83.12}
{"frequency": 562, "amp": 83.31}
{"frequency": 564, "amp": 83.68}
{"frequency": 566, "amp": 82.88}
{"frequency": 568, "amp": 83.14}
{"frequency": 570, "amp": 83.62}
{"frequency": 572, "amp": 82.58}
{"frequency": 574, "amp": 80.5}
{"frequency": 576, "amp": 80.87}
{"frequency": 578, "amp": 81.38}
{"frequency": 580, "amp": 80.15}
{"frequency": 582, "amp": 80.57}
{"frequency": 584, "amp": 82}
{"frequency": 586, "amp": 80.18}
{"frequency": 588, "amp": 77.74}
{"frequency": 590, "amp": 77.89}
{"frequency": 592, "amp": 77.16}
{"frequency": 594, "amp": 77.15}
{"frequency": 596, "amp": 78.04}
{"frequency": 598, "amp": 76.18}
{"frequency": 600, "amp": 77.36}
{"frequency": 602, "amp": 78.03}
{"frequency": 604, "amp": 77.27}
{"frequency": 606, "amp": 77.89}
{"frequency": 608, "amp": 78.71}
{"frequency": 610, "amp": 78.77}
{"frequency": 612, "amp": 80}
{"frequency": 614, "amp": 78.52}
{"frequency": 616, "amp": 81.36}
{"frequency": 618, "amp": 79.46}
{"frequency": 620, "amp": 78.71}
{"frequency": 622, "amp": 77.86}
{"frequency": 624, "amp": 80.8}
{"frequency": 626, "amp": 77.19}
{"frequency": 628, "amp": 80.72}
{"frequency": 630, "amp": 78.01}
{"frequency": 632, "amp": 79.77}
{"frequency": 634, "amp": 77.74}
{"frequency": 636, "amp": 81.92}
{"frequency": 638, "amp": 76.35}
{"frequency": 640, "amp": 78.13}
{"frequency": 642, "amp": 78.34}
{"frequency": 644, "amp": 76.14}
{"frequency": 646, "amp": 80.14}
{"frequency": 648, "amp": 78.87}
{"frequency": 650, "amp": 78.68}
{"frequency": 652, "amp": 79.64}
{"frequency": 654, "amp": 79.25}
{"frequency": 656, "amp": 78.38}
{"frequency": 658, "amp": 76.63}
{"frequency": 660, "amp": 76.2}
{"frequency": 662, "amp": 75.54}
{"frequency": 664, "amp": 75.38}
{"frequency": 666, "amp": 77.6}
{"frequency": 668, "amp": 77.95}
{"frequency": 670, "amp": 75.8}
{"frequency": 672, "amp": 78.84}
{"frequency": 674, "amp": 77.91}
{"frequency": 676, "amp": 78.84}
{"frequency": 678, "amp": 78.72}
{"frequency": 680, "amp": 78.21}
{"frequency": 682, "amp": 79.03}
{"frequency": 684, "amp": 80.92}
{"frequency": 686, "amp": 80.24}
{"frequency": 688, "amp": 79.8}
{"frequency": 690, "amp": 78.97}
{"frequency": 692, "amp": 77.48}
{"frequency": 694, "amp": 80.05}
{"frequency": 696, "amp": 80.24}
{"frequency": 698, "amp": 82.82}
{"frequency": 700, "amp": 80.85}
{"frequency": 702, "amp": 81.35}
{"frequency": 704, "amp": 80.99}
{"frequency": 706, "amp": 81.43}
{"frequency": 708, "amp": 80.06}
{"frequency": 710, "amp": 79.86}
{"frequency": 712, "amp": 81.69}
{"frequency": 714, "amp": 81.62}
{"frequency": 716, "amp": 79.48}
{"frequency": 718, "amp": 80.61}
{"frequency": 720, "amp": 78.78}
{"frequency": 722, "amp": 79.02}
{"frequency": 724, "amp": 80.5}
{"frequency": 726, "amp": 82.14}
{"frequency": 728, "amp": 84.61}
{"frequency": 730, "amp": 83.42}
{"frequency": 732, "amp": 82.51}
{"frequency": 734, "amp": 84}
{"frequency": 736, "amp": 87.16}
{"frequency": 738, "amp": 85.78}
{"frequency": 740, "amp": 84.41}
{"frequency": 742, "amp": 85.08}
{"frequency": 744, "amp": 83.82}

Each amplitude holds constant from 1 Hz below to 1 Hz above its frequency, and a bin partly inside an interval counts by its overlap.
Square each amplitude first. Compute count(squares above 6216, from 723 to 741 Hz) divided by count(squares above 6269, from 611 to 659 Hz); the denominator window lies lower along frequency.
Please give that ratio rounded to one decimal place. 0.9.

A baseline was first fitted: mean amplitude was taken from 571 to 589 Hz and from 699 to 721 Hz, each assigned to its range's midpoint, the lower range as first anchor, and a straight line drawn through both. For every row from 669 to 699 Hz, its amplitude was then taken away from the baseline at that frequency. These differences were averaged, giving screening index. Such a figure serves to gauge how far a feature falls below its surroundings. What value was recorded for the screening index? 1.4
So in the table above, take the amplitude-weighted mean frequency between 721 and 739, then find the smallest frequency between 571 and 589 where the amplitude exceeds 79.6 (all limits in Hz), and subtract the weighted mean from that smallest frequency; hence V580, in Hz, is -158.1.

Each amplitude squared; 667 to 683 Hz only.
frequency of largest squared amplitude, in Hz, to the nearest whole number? 682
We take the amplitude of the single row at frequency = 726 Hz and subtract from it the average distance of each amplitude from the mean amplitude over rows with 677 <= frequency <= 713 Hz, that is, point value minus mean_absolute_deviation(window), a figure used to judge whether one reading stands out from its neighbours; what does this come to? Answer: 81.1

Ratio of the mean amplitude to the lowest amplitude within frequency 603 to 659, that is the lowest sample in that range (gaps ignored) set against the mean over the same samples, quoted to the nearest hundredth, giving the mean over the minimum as 1.03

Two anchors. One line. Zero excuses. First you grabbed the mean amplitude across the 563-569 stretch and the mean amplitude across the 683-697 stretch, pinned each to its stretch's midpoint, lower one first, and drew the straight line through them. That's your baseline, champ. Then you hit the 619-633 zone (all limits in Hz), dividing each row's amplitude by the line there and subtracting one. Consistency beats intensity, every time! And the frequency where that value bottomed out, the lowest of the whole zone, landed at 626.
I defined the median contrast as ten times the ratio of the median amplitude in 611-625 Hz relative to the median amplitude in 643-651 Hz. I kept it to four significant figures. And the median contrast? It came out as 10.09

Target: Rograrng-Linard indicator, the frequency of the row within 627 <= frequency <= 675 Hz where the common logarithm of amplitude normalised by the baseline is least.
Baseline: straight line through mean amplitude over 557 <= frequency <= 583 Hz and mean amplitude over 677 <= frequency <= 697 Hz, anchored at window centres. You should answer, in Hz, 664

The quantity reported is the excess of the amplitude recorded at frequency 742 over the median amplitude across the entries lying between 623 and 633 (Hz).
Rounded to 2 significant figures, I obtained 5.3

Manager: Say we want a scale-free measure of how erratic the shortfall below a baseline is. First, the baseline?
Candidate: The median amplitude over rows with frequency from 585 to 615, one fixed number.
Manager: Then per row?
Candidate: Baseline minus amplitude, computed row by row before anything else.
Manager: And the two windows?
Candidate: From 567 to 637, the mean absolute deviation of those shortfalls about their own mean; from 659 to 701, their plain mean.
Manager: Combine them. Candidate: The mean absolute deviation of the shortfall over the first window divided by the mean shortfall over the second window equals -2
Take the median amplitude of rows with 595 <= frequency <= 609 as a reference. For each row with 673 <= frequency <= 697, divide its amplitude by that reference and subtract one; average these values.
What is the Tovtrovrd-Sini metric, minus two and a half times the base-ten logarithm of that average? 4.4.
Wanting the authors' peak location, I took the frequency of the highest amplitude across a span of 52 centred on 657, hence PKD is 636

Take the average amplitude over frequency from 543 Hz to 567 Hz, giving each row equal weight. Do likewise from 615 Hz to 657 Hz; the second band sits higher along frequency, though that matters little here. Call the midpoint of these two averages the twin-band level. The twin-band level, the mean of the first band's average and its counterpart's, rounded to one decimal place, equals 80.4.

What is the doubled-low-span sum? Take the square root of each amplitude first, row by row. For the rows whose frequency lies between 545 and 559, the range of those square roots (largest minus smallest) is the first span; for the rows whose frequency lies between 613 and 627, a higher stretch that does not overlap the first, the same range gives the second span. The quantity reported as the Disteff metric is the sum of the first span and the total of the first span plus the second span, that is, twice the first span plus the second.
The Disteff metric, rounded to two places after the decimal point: 0.49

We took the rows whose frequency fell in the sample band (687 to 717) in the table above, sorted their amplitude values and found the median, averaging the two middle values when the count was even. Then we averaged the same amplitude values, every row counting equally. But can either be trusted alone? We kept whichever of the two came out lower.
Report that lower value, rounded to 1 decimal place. 80.2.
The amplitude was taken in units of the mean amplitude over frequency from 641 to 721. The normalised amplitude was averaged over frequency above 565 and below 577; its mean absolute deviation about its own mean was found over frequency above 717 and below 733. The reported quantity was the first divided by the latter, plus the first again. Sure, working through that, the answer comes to 49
